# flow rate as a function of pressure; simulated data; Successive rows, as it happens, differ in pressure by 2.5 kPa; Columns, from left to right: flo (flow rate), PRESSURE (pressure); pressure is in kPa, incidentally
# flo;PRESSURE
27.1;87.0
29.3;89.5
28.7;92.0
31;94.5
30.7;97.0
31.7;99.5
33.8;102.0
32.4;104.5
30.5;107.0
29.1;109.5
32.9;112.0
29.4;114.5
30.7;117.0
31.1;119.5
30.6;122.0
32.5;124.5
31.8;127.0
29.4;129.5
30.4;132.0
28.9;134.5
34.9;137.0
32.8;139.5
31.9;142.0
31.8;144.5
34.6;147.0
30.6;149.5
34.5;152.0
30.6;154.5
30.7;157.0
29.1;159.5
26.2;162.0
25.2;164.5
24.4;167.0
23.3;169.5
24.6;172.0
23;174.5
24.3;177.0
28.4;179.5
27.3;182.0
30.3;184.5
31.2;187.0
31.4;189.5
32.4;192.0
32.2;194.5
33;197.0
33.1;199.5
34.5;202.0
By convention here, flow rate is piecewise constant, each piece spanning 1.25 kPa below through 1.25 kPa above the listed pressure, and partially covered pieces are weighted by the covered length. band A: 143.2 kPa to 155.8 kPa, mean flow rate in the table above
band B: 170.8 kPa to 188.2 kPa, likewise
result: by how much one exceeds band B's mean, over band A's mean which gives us -0.80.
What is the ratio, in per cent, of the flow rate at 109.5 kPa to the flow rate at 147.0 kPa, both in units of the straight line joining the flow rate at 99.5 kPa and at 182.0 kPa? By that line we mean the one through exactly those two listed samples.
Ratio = 79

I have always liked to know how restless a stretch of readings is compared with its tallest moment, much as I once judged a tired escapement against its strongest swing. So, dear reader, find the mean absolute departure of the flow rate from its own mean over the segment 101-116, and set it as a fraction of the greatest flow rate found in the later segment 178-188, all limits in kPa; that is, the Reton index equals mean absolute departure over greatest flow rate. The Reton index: 0.054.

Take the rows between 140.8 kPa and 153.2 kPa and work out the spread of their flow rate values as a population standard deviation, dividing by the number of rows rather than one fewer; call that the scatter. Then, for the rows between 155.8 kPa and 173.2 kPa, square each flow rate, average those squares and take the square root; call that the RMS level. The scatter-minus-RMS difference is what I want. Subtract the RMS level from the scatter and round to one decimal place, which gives -24.7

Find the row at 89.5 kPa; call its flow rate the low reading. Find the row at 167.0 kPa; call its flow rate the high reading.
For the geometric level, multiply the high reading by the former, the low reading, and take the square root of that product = 26.7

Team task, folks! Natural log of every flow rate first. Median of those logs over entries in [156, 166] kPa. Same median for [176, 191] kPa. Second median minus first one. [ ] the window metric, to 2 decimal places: 0.06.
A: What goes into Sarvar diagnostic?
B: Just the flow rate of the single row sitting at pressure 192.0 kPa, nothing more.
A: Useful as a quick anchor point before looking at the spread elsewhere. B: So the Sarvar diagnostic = 32.4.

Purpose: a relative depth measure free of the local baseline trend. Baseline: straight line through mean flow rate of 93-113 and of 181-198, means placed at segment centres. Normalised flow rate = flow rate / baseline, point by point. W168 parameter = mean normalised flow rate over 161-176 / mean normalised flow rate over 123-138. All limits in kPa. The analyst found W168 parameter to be 0.785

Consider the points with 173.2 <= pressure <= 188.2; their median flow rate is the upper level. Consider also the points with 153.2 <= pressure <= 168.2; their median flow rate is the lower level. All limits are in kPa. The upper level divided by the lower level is 1.01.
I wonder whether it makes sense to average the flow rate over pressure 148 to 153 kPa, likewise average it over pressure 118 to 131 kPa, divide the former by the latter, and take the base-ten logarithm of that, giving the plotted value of 0.020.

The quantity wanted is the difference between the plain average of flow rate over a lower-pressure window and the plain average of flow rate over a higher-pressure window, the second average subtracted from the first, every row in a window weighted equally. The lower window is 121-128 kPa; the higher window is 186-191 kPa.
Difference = 0.3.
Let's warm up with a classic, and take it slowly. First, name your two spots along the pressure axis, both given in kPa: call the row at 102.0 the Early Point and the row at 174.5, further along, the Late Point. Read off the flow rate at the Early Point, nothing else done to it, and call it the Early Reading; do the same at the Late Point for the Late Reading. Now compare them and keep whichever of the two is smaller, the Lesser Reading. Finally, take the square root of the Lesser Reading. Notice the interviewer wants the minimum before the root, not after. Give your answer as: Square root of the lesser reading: 4.80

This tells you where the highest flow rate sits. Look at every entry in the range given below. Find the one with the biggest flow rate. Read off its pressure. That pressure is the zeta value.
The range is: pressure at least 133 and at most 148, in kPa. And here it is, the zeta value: 137.0 kPa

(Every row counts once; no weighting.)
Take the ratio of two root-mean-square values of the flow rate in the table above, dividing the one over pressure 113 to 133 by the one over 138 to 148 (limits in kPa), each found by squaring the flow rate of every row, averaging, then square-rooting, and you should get 0.938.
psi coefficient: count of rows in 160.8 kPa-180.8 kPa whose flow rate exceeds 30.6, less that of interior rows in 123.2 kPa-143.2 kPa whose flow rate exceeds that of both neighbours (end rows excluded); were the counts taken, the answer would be -2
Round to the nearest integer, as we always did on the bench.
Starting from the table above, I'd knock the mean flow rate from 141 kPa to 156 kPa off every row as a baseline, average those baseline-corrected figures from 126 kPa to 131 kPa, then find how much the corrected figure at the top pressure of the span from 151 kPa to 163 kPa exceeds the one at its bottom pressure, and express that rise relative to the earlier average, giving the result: 5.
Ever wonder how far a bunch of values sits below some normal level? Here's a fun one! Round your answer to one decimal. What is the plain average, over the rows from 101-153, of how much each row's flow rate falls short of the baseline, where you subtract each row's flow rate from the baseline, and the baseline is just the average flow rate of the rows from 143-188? -3.3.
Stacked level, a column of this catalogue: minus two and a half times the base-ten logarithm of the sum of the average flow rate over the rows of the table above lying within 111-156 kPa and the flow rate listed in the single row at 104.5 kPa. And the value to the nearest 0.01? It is -4.52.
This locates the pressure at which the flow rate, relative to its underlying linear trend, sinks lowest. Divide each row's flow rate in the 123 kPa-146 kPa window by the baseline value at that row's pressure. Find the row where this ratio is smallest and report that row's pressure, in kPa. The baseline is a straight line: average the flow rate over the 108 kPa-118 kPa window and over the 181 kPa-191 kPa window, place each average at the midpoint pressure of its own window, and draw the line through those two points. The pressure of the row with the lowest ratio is 134.5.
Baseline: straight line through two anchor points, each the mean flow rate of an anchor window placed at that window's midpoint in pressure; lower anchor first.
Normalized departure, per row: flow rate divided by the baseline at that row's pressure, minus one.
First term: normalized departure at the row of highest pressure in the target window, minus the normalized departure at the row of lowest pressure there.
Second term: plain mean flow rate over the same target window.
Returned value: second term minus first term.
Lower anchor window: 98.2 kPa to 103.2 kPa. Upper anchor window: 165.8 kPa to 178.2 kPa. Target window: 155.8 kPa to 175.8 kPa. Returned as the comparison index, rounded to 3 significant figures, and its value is 26.0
